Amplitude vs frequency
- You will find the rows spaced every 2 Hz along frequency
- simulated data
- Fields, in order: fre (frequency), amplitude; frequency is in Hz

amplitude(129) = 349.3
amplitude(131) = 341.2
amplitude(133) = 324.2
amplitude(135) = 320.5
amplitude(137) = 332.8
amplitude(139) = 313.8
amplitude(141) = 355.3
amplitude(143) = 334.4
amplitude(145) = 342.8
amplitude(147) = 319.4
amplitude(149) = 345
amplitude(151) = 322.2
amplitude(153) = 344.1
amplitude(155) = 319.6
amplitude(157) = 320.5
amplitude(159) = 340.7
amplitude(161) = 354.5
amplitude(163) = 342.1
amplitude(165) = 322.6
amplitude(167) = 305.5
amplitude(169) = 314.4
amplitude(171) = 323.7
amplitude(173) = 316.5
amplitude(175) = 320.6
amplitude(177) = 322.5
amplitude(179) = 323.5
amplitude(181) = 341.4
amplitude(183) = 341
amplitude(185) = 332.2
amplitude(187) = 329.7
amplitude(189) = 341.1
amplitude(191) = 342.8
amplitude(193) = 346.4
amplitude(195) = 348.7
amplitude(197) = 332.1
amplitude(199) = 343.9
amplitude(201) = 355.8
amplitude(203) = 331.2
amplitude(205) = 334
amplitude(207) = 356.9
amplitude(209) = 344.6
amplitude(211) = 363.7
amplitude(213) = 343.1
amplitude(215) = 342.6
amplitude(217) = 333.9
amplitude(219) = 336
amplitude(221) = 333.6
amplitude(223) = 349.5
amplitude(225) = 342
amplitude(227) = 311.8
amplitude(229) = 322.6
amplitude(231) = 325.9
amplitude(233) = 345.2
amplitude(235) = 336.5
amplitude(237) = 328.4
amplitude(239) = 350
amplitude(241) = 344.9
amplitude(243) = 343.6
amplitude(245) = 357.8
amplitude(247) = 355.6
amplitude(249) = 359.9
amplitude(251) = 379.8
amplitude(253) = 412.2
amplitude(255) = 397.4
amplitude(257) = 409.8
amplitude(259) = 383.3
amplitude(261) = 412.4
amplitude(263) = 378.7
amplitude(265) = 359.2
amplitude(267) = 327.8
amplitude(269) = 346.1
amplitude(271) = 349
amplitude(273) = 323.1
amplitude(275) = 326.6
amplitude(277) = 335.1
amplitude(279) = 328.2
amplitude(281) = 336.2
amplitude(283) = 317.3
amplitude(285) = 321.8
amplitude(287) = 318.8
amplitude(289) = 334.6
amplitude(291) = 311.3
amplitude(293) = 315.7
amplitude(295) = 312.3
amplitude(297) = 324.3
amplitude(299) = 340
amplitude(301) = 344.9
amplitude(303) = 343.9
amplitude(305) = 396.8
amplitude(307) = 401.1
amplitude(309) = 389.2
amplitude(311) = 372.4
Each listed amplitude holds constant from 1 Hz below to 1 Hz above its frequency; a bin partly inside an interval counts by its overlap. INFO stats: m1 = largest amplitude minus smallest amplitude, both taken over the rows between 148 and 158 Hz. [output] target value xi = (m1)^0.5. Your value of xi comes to 5.0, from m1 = 25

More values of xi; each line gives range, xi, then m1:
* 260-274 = 9.4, 89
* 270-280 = 5.1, 26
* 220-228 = 6.1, 38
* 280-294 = 5.0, 25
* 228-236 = 4.8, 23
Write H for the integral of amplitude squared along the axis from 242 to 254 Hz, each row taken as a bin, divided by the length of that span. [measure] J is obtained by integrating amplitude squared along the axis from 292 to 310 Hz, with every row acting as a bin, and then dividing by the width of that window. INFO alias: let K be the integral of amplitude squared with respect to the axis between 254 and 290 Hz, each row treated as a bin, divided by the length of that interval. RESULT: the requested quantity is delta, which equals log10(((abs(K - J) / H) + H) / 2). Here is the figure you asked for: 4.83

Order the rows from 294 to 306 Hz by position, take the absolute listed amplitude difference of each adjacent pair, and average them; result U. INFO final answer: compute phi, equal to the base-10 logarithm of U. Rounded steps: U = 17.3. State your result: 1.24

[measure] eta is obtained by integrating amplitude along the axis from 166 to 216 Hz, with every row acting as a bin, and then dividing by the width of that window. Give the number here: 336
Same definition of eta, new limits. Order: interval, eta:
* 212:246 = 338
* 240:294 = 351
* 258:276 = 356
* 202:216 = 345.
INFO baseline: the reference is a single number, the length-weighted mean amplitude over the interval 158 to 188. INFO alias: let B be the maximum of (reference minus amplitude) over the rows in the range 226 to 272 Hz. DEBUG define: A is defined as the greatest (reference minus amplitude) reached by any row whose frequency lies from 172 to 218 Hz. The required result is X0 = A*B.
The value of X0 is 207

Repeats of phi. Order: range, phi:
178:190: 0.91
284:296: 1.00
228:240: 1.09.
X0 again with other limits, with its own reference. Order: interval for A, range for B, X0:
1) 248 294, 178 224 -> 91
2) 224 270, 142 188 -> 393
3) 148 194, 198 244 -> 393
